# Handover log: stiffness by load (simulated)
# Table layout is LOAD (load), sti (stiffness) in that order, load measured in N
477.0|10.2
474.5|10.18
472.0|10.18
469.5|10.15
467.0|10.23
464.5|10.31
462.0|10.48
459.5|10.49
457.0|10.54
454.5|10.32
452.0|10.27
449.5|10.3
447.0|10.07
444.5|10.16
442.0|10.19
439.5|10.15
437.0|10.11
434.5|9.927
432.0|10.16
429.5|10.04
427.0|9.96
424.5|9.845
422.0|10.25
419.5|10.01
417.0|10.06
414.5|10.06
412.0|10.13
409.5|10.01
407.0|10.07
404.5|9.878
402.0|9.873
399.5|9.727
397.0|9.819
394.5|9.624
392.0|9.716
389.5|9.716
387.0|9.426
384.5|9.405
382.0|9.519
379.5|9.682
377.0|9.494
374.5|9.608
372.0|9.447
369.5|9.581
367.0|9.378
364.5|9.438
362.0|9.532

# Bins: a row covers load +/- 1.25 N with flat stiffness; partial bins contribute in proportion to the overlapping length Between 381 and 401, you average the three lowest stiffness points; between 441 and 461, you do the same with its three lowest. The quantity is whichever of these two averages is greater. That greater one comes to 10.14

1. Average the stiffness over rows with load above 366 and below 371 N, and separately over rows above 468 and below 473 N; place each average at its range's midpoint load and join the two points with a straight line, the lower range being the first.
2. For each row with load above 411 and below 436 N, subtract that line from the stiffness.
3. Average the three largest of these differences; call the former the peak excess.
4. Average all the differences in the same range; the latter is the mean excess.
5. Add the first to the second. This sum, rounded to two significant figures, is 0.54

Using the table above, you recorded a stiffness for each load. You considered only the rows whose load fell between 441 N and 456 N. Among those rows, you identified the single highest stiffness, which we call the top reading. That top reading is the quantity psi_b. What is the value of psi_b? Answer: 10.32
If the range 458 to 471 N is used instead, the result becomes 10.49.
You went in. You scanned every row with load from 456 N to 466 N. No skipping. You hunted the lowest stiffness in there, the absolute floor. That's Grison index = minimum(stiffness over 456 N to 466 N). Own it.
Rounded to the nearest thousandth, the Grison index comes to 10.310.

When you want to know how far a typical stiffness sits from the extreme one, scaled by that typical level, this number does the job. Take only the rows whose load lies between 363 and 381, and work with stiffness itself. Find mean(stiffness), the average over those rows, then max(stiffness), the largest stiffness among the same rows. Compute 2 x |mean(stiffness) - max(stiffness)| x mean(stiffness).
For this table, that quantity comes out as 3.1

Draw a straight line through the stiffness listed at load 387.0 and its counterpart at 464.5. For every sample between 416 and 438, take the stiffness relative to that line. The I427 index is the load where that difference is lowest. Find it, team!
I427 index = 434.5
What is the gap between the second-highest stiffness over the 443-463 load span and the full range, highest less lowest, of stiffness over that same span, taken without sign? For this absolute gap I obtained 10.0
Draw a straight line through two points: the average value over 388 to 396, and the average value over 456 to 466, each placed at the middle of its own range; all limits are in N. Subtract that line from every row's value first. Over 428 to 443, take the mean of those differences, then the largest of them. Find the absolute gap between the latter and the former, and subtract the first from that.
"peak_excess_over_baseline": 0.18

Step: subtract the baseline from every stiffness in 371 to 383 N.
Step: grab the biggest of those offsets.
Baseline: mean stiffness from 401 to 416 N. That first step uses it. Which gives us -0.3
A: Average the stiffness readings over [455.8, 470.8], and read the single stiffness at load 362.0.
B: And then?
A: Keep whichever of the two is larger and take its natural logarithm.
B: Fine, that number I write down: 2.34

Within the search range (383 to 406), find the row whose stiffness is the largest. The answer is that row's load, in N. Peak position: 404.5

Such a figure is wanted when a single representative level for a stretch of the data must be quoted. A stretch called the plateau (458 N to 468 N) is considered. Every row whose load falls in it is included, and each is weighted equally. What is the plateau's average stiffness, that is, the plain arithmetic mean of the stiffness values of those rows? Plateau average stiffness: 10.4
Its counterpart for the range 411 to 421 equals 10.1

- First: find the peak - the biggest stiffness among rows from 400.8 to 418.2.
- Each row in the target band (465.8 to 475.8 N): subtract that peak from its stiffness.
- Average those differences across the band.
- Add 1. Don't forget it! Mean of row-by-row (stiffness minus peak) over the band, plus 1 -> 1.05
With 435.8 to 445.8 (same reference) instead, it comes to 1.02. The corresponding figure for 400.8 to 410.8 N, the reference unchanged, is 0.83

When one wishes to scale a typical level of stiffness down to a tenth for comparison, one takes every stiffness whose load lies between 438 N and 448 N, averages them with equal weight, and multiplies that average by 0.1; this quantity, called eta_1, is 1.01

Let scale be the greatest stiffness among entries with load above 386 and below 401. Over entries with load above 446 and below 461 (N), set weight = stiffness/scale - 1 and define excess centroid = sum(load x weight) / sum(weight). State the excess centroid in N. 454.4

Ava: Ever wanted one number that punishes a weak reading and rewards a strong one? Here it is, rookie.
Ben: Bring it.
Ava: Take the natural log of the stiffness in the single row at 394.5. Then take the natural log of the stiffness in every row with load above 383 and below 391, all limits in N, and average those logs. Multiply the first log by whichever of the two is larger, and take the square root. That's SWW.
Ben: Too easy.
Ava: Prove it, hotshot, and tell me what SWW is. 2.26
